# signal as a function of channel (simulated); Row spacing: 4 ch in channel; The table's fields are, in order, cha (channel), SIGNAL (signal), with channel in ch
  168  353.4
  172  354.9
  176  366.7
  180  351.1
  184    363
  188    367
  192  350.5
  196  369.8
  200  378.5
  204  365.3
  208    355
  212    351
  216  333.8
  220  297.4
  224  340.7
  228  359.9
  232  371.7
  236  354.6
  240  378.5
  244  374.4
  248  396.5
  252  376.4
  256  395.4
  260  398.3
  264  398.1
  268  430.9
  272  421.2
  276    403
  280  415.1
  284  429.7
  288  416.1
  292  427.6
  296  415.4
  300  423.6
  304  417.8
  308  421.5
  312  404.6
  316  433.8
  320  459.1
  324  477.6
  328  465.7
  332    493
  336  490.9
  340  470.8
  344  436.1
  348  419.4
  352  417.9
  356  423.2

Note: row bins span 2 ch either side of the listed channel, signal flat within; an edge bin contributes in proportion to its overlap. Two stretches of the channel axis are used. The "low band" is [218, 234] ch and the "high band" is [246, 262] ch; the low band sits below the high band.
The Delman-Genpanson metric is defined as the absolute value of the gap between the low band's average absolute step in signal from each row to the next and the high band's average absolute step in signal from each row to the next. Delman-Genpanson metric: 11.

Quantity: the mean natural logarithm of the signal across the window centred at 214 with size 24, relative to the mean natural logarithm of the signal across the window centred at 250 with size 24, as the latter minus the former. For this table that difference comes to 0.129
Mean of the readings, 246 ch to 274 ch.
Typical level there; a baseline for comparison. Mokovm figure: 402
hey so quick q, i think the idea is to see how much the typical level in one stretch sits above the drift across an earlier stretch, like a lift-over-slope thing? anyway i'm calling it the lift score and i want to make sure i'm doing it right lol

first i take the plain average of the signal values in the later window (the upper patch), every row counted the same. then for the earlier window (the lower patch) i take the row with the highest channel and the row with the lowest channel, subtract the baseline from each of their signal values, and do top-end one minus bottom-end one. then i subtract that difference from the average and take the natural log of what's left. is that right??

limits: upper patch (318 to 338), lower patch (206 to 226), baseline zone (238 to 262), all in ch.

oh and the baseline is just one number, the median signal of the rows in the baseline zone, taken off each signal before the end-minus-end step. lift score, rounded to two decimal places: 6.20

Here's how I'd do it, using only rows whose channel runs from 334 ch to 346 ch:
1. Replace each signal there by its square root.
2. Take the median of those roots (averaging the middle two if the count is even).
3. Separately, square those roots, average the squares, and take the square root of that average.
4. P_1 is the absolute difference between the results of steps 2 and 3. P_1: 0.11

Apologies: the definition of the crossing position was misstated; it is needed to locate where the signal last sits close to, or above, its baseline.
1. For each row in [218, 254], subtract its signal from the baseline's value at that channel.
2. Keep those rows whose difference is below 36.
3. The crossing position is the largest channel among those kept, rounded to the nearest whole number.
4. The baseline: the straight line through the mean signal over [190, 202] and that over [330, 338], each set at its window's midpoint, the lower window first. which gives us 248 ch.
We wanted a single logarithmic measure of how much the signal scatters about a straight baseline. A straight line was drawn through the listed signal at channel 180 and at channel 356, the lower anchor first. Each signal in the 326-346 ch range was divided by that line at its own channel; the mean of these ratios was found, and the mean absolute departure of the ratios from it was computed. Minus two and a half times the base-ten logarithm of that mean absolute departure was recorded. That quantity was 3.5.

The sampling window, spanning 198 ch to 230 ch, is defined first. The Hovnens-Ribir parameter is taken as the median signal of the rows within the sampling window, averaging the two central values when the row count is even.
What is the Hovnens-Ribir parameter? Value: 353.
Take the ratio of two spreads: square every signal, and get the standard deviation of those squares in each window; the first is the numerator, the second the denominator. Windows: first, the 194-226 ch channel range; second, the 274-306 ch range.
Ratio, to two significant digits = 2.4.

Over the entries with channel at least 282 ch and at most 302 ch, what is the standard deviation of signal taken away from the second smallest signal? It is 410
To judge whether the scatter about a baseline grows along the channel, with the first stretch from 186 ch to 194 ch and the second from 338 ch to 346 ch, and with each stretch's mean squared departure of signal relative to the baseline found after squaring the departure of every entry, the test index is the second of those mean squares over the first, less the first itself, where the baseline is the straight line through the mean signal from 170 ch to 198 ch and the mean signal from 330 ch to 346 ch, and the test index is -124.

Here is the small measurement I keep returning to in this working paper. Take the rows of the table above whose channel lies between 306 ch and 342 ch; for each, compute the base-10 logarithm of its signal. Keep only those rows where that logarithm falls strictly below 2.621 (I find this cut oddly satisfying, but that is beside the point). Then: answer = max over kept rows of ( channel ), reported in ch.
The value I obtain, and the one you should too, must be 312 ch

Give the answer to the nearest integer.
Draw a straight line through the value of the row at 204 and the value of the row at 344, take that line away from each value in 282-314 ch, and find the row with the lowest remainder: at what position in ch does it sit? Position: 312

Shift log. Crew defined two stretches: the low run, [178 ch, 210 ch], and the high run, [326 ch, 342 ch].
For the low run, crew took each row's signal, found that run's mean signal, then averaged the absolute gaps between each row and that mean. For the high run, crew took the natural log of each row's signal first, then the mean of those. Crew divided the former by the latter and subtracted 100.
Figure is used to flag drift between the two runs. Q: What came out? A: -98.7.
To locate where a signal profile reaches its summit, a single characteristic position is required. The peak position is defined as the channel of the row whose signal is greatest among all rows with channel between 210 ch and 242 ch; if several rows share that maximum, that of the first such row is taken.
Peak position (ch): 240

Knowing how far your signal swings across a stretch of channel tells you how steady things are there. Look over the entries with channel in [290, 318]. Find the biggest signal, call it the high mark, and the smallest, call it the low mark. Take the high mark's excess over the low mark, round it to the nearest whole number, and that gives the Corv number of 29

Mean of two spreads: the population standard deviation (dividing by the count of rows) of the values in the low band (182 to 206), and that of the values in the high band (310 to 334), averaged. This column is 18.7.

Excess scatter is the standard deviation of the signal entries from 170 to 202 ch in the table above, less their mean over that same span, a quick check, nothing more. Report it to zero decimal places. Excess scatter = -353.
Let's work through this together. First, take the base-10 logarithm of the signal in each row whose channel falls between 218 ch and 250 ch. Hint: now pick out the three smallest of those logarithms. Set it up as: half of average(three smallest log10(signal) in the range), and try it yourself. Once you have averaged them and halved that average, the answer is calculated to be 1.26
